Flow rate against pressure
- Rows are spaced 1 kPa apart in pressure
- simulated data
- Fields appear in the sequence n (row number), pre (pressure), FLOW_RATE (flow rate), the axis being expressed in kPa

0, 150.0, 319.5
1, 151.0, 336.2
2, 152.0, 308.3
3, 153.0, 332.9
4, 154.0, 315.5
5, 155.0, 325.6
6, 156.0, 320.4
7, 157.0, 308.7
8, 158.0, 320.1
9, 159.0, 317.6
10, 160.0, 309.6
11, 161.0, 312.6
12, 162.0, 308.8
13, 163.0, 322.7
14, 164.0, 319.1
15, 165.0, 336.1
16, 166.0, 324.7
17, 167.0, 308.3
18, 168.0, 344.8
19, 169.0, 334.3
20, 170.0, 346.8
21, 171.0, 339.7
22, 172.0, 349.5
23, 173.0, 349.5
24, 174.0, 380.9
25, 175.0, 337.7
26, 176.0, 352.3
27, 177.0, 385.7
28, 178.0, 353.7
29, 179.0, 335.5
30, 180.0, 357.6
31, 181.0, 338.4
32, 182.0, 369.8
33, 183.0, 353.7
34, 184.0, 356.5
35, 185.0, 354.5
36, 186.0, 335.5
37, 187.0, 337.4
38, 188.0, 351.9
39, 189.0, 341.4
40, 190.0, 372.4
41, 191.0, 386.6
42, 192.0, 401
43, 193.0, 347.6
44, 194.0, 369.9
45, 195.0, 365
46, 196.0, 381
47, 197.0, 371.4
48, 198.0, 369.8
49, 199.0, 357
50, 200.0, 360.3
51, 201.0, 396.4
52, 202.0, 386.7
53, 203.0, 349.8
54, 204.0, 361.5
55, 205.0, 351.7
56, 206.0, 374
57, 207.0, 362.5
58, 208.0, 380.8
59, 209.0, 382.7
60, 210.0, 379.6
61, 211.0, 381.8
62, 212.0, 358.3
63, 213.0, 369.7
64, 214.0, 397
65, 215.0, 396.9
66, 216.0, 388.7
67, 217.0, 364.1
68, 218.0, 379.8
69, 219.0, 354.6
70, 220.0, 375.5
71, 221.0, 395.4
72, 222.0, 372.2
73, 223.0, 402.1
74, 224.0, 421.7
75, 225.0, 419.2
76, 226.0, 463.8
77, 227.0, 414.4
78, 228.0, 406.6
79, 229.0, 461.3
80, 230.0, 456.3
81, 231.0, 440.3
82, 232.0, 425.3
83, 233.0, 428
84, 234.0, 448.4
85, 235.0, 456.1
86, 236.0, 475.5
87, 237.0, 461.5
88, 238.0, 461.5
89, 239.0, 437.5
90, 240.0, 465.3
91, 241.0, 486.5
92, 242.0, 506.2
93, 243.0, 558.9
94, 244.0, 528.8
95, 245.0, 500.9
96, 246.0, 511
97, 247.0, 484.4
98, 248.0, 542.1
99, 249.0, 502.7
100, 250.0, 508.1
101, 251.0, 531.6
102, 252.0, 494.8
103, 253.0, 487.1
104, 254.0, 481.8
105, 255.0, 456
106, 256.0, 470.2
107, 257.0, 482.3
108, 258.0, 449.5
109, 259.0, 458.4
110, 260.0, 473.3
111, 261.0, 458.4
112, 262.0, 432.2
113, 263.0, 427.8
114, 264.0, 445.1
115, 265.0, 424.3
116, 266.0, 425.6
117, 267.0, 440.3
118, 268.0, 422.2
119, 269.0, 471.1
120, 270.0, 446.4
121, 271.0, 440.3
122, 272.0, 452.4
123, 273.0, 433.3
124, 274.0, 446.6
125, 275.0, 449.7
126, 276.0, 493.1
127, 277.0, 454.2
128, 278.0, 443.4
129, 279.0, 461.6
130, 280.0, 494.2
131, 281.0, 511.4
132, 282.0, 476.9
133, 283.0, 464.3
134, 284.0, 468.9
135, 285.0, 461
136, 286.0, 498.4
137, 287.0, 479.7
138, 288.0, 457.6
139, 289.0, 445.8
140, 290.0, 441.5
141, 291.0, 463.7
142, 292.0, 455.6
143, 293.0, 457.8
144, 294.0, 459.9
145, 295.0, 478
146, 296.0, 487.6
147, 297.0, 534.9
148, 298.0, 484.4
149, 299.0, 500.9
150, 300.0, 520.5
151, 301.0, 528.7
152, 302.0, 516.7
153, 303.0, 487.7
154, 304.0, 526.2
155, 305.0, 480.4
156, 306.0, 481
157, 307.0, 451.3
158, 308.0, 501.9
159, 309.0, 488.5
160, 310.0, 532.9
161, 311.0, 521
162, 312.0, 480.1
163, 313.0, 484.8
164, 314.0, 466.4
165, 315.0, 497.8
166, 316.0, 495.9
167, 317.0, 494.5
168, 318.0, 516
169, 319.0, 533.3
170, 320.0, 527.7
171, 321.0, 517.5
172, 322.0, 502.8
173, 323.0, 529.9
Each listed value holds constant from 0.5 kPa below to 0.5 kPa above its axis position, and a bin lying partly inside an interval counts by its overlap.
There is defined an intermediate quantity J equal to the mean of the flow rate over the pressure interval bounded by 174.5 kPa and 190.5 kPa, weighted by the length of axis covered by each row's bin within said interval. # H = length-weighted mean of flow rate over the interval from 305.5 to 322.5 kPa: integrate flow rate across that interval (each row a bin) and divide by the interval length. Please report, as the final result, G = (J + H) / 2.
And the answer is 426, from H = 500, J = 352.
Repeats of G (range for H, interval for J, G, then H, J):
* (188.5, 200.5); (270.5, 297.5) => 418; 369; 467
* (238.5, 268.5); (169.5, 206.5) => 418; 476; 360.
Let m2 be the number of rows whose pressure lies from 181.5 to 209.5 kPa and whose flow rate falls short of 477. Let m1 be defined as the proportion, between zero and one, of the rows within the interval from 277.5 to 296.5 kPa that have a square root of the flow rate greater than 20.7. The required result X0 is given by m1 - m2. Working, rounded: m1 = 1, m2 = 28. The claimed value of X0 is -27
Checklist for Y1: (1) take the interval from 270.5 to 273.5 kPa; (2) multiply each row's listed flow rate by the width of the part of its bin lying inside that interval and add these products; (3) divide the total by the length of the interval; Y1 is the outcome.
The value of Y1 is 442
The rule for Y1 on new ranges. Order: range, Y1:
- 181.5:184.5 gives 360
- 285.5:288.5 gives 479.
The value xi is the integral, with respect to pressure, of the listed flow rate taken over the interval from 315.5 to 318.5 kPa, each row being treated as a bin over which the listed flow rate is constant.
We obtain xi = 1506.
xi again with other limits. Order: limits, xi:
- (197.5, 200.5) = 1087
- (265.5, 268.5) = 1288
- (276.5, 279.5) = 1359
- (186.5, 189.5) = 1031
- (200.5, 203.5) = 1133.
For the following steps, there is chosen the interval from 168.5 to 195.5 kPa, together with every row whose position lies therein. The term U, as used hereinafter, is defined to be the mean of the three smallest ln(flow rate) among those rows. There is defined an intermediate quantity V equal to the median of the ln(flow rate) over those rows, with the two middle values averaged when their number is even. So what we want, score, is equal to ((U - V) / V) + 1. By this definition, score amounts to 0.991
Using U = 5.81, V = 5.86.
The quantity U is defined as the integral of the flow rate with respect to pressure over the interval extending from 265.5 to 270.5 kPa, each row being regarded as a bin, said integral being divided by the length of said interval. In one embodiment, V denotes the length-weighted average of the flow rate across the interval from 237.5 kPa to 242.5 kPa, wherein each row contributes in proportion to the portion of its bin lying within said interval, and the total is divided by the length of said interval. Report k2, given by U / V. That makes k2 0.94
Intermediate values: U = 441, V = 471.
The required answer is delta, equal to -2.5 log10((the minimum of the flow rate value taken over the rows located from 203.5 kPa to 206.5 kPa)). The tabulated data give -6.4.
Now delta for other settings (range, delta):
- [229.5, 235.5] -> -6.6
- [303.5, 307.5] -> -6.6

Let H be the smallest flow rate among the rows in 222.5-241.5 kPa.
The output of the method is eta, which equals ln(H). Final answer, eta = 6.00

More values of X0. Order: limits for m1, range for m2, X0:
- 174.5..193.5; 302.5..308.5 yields -1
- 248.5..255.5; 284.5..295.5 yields -7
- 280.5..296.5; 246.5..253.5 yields 1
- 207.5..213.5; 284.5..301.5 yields -8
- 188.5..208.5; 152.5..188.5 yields -36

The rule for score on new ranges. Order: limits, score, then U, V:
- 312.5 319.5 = 0.995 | 6.18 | 6.21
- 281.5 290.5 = 0.994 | 6.11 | 6.14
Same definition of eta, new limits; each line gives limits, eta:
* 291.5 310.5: 6.11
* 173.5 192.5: 5.82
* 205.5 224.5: 5.87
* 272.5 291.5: 6.07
